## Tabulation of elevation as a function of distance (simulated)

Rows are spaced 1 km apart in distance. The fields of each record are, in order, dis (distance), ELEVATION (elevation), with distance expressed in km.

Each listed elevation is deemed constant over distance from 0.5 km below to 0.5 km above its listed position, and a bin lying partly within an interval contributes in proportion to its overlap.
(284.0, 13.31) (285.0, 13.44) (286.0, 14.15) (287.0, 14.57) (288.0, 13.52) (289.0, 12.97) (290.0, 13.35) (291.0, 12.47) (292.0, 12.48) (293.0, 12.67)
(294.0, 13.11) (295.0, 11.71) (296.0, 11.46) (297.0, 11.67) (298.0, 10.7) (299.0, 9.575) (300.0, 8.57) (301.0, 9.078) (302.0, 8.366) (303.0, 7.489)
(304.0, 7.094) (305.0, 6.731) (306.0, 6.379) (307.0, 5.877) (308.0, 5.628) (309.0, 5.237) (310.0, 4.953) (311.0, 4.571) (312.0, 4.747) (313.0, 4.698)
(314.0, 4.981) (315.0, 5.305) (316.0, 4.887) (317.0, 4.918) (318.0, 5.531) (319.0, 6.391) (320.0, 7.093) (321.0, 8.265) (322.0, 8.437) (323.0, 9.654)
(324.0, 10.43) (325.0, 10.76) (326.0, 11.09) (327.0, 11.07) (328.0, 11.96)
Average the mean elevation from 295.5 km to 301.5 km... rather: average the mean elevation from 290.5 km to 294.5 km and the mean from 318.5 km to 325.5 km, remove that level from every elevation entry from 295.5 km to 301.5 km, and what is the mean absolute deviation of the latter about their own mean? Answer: 1.10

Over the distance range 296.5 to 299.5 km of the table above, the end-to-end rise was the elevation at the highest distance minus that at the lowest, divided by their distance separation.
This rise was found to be -1.0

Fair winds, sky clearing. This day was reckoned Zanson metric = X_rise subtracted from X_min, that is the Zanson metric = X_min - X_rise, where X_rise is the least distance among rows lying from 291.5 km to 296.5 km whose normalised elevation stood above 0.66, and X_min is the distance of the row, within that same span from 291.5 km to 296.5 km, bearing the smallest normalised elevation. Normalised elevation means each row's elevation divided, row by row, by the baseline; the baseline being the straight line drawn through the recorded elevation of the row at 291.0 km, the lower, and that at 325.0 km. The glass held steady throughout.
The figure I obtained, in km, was 4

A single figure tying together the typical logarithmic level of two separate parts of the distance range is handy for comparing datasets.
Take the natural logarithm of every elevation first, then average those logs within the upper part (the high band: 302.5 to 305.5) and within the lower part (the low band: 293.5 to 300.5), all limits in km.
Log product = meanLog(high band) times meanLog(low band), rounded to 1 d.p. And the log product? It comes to 4.7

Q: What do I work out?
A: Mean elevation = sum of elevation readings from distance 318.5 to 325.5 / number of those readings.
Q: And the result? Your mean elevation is 8.7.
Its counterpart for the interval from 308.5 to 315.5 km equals 4.9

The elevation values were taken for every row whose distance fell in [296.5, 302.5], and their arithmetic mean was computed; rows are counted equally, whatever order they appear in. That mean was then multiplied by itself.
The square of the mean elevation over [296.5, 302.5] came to 93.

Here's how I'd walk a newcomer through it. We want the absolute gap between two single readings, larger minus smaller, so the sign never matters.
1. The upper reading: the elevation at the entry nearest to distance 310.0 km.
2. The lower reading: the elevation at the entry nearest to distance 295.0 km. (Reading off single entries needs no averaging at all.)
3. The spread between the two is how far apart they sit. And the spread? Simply 6.8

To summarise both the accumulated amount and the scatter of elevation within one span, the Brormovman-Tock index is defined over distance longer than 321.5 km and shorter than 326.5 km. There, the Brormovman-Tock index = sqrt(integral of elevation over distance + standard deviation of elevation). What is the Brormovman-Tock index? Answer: 7.2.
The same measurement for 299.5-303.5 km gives 5.8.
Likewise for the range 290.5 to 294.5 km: 7.1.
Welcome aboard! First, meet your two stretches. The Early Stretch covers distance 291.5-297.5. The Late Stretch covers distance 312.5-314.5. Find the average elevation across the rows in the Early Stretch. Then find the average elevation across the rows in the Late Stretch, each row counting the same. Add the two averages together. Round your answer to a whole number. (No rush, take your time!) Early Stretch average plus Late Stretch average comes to 17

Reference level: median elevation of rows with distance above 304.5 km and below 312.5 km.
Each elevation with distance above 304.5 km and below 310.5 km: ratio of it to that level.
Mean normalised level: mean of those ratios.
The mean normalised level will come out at 1.1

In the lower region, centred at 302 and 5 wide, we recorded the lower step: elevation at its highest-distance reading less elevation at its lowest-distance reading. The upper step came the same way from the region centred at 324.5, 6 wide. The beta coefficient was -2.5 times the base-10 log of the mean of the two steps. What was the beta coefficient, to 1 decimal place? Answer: 0.6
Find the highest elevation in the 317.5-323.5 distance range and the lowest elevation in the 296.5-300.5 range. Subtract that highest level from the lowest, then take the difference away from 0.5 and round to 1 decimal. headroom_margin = 1.6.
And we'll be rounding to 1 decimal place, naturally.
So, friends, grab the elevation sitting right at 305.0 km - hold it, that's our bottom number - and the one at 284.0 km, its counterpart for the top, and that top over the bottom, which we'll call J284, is 2.0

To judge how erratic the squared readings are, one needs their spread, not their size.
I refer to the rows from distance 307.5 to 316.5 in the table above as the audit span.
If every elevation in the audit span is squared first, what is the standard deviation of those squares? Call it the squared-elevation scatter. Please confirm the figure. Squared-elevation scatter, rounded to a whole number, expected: 3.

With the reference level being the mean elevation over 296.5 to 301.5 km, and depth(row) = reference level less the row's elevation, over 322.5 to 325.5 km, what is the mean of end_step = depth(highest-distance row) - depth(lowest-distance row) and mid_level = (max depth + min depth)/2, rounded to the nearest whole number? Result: -1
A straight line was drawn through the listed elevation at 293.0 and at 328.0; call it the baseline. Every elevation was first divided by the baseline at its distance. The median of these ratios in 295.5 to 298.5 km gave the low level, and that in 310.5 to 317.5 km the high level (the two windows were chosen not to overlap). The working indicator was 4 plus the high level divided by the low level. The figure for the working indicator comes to 4.44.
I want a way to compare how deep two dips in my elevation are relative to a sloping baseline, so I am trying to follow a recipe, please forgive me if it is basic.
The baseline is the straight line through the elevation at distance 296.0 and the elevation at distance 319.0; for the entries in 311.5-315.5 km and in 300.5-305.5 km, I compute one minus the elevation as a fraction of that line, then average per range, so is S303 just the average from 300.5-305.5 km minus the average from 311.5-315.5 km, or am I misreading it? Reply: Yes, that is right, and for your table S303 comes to -0.13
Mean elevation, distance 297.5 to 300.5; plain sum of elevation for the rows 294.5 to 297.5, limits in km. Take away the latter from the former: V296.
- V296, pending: -25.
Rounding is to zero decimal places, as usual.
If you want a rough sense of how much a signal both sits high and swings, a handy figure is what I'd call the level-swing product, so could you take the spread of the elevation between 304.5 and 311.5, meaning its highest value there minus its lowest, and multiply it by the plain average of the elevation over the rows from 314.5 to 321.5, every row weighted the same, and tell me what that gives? 13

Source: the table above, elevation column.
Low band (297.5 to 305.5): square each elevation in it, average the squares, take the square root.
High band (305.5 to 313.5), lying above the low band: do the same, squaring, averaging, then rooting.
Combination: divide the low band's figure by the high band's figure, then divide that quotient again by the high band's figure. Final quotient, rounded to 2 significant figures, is 0.30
